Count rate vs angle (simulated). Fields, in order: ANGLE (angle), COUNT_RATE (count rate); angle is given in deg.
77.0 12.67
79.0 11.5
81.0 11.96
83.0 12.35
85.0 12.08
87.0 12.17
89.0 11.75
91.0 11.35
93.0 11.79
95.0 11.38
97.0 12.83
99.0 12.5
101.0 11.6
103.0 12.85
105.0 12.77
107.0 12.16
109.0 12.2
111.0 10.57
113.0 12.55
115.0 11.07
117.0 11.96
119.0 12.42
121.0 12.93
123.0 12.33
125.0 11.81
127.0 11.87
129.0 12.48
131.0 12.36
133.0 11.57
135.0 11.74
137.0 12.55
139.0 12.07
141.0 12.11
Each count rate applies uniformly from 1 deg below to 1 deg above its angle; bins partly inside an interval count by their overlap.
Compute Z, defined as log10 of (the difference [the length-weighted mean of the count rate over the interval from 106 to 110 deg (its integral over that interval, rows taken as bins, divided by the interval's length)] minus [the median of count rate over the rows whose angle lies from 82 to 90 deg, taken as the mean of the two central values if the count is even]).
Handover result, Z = -1.3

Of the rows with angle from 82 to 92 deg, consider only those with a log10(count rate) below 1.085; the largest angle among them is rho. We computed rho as 91.0 deg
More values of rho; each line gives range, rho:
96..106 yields 101.0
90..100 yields 95.0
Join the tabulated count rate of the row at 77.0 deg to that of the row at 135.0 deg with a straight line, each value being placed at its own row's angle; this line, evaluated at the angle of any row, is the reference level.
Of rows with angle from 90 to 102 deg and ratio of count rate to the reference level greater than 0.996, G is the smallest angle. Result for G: 97.0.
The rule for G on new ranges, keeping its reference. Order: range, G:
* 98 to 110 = 99.0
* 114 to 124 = 119.0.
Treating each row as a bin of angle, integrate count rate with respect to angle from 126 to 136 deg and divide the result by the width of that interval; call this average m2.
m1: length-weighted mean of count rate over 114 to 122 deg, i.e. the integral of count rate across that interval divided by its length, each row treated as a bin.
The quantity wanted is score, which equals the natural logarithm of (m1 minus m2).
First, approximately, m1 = 12.1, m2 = 12.0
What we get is -2.4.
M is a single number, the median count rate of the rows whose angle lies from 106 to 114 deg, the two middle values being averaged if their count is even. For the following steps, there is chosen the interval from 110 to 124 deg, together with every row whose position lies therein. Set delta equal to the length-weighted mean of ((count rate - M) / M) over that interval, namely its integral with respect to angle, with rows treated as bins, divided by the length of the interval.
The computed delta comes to -0.017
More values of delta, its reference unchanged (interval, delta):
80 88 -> -0.003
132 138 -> -0.019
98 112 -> -0.007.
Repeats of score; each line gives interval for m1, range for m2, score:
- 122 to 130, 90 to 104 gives -2.5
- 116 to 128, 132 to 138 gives -1.3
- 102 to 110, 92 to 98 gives -0.7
